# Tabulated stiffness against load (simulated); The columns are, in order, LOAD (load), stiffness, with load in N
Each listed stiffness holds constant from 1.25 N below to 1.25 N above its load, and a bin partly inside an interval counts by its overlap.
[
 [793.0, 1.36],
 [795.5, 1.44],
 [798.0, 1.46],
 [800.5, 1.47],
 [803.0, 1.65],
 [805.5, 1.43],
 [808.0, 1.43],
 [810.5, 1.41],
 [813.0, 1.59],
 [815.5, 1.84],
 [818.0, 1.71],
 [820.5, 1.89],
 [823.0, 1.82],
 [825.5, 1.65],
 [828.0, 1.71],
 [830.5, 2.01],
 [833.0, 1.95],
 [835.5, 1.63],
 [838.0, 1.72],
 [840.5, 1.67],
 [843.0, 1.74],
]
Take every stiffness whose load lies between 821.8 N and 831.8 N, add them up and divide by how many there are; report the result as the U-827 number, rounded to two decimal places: 1.80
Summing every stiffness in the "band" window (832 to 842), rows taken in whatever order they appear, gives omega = 6.97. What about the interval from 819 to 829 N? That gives 7.07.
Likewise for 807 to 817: 6.27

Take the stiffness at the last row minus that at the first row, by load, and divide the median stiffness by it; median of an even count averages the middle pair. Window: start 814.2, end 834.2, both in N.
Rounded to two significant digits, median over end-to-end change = 17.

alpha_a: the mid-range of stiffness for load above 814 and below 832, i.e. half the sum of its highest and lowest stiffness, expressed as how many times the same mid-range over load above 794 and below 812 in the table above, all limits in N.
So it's 1.20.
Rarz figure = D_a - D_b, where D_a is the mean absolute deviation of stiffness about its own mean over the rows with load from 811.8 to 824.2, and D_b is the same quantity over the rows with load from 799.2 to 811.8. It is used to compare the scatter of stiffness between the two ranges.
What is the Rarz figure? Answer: 0.027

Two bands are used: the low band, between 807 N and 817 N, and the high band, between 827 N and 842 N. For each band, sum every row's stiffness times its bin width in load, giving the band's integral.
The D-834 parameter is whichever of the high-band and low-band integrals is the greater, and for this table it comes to 27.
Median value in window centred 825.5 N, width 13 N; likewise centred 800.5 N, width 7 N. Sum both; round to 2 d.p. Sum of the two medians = 3.29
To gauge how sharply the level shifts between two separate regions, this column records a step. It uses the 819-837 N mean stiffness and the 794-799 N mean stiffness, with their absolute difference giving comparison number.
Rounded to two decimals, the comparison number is 0.36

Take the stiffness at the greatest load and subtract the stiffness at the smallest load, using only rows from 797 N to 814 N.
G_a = 0.13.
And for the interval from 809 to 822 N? 0.48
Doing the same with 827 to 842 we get -0.04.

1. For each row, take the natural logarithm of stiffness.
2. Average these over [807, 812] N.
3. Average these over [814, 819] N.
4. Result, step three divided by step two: 1.6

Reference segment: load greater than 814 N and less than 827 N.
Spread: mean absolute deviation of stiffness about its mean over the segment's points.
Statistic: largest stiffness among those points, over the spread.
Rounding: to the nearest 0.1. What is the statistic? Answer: 23.2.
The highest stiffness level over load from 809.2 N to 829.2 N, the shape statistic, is 1.89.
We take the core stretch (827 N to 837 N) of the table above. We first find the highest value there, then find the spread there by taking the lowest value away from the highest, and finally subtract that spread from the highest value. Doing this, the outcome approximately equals 1.63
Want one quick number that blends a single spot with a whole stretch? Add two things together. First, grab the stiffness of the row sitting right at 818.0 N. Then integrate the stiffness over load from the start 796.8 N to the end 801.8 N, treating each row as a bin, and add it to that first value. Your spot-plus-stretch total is 9.0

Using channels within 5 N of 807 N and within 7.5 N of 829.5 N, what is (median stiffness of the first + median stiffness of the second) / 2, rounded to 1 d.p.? 1.6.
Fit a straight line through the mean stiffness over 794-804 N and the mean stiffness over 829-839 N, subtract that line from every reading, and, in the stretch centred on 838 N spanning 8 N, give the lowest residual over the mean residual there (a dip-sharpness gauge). 1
